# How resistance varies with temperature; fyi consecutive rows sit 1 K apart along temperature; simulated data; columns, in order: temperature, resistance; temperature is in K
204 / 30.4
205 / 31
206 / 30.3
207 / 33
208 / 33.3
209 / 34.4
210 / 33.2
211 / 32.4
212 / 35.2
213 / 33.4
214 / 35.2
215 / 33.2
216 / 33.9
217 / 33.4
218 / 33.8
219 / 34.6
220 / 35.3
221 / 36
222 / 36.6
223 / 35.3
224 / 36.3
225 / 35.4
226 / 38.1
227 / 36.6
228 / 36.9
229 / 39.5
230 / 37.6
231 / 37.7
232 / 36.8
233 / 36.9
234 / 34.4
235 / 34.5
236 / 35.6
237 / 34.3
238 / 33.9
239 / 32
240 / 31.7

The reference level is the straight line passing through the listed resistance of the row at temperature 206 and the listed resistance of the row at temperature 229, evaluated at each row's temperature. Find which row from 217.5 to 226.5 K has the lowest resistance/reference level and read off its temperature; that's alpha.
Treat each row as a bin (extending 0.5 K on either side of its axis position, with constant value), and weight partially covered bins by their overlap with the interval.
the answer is 225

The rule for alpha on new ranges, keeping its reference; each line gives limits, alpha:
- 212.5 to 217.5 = 217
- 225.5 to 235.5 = 235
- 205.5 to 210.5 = 206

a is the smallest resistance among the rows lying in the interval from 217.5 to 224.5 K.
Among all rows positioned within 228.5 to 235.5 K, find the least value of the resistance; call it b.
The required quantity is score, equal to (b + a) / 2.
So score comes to 34.1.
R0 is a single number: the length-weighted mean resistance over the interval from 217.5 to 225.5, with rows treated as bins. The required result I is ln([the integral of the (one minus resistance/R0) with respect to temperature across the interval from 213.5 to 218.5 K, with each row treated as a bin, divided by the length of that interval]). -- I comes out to -3.15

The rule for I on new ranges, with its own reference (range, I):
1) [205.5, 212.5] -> -2.73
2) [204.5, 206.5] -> -2.01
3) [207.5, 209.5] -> -3.12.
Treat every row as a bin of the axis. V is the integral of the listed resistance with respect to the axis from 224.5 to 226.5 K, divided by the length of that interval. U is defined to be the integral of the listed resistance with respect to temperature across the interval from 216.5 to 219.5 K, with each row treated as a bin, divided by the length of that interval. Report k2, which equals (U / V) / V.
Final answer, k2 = 0.0251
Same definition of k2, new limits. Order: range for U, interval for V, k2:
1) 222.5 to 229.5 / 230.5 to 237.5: 0.0289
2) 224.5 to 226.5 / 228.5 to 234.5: 0.0266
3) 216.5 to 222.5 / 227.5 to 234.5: 0.0254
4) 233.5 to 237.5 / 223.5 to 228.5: 0.0258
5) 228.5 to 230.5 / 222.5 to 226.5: 0.0293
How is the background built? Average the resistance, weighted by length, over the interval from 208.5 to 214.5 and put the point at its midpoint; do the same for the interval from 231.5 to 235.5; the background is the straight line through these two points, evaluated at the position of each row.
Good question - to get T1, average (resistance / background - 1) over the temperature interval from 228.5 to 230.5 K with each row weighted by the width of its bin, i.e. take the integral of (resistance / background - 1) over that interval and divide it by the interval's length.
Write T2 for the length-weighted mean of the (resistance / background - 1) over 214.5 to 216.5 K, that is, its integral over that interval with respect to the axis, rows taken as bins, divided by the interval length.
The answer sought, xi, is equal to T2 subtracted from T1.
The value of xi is 0.11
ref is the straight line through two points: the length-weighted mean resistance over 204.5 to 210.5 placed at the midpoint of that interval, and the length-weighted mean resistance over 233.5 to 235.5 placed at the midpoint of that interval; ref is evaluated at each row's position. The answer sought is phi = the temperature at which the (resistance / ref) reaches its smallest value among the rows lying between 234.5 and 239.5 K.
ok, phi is 239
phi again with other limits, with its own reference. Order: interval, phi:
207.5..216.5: 211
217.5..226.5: 218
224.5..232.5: 225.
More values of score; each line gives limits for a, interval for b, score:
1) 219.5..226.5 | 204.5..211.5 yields 32.8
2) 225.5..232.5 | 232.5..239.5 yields 34.3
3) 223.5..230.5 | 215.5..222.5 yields 34.4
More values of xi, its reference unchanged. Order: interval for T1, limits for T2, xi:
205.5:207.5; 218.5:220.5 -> -0.07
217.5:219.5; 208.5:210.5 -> -0.01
